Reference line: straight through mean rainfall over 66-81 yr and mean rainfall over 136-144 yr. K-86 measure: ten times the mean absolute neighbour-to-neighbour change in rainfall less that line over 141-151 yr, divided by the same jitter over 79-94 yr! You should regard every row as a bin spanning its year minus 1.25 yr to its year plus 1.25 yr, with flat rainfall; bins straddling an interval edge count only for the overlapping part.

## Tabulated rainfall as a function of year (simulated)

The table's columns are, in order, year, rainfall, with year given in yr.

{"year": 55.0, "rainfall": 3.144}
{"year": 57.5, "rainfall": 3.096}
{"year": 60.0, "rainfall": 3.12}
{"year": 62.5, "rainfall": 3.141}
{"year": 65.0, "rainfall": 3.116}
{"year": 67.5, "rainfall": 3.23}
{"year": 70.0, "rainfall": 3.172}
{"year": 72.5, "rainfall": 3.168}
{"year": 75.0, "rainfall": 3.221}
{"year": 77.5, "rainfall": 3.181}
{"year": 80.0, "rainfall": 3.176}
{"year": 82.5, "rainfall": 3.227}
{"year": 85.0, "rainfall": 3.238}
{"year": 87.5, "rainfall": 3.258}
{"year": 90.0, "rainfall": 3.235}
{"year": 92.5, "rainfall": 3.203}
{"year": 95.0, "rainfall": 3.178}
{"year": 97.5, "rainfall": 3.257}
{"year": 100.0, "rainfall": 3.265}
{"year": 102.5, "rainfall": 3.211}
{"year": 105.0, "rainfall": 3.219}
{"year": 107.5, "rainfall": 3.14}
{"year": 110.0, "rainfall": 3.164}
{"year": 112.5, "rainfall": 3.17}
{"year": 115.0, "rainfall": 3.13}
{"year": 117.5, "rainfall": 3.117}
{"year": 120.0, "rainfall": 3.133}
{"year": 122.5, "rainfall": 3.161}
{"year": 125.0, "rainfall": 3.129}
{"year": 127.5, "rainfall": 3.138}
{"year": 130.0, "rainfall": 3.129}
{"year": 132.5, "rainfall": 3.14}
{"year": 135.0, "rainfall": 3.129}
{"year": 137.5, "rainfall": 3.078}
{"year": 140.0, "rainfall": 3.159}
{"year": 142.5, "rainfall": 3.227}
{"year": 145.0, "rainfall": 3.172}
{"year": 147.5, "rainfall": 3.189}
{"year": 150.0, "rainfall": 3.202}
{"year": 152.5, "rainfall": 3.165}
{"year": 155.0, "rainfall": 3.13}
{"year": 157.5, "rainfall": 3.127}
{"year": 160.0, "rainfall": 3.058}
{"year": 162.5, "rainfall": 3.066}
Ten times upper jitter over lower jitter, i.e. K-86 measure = 10.4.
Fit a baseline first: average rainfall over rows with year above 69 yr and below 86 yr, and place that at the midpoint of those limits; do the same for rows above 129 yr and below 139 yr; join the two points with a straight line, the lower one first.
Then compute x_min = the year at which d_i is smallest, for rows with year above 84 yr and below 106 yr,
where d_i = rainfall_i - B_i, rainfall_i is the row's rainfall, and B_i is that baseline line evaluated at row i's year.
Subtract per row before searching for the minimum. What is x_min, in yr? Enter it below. 95.0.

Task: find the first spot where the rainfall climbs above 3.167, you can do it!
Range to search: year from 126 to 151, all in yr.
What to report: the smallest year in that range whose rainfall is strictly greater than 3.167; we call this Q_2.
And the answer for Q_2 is 142.5 yr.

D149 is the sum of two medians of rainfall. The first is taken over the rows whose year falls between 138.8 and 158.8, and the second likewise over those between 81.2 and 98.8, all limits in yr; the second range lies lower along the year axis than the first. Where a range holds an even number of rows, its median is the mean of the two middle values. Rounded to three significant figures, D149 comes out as 6.40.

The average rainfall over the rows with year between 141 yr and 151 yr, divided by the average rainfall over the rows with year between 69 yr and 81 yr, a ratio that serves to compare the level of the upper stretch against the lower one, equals 1.00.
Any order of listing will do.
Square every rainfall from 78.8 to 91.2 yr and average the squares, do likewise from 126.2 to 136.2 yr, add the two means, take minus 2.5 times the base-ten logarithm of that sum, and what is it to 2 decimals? -3.27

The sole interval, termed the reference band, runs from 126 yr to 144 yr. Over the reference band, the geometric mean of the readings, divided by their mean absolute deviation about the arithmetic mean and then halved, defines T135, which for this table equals 55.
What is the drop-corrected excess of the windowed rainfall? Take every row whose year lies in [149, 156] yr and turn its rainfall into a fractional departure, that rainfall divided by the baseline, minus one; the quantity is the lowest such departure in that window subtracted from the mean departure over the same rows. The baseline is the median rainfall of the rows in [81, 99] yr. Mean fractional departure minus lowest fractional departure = 0.0110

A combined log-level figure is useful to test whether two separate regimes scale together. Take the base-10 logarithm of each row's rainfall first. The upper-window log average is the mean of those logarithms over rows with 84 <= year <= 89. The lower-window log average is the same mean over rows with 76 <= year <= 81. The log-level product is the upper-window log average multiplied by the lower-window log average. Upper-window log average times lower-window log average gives 0.257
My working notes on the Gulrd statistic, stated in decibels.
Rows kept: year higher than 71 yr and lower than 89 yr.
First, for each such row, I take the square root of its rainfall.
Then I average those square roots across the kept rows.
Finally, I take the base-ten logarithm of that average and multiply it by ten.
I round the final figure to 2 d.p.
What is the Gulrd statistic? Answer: 2.53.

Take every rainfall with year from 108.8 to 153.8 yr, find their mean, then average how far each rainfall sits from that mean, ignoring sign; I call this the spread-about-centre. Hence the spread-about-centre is 0.0270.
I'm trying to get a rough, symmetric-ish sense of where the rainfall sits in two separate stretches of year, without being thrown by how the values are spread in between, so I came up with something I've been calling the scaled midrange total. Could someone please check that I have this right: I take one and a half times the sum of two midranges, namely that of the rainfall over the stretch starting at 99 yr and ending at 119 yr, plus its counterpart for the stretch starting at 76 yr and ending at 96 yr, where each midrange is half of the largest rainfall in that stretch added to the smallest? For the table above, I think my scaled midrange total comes 9.61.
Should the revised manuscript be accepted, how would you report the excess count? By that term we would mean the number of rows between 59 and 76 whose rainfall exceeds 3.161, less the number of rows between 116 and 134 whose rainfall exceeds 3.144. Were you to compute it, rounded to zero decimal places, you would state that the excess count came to 3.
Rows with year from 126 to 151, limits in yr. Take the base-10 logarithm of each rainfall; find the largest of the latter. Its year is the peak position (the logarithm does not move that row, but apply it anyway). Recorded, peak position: 142.5 yr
